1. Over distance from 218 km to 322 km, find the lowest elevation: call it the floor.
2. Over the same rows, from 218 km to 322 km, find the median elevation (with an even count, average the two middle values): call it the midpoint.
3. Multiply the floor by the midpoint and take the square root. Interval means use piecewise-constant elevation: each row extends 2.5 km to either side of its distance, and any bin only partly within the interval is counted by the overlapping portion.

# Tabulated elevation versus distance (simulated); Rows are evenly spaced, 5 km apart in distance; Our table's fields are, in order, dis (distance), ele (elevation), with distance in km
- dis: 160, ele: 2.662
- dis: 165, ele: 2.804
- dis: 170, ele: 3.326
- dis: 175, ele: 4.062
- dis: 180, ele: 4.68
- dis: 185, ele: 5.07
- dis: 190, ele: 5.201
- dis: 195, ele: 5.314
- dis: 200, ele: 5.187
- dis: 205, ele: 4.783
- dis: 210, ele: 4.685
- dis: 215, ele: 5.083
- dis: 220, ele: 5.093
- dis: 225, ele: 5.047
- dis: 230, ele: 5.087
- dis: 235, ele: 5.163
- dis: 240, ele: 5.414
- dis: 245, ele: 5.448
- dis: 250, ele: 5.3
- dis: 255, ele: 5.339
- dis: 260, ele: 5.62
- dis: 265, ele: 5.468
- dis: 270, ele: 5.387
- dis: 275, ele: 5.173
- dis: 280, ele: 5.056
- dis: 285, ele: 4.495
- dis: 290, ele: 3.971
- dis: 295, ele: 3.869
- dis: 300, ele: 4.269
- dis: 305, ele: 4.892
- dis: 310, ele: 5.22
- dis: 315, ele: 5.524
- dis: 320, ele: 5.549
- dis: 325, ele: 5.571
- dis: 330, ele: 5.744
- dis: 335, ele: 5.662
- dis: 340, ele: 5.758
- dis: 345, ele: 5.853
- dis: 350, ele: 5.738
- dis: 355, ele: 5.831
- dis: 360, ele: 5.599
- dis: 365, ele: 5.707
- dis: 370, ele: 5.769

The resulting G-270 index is 4.5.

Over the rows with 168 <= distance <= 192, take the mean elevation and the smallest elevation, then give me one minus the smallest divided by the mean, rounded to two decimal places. 0.26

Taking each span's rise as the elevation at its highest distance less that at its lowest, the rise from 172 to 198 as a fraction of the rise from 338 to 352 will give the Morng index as -63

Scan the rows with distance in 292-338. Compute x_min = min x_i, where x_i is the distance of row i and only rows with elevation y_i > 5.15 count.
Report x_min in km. 310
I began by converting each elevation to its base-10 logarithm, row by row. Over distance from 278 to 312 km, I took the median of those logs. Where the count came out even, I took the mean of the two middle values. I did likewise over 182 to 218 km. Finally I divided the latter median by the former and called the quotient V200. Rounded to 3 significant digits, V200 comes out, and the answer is 1.08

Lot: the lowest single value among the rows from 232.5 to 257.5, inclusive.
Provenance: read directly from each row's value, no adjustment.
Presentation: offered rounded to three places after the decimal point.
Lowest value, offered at 5.163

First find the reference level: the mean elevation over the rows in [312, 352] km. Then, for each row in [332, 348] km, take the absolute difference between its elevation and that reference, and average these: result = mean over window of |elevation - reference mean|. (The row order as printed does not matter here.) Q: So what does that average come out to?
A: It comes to 0.1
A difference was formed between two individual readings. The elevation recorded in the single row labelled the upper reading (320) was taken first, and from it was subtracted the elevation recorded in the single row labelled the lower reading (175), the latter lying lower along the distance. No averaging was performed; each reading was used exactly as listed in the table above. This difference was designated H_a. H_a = 1.5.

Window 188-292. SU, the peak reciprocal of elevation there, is 0.252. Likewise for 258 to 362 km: 0.258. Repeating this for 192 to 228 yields 0.213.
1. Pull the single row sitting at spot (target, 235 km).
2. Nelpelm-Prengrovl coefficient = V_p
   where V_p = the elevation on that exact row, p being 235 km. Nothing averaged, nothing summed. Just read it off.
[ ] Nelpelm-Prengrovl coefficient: 5.163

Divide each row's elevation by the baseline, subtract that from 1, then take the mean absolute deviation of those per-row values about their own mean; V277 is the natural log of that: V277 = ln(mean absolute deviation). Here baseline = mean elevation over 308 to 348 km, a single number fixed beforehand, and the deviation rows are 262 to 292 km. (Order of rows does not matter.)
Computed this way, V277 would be -2.5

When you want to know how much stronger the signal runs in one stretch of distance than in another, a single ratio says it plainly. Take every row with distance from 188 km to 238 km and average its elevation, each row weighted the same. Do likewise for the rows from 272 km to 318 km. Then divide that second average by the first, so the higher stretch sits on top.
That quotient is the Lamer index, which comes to 0.93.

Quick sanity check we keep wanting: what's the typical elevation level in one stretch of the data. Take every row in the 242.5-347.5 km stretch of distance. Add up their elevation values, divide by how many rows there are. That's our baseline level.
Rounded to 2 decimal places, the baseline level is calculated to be 5.20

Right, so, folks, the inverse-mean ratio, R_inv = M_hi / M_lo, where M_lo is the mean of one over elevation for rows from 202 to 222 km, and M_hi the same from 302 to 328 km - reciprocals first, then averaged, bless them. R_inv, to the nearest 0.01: 0.92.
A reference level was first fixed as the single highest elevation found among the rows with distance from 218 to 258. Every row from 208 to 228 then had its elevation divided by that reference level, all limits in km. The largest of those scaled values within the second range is 0.93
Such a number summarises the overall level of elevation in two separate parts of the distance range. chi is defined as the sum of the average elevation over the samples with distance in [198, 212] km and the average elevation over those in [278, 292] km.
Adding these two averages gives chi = 9.4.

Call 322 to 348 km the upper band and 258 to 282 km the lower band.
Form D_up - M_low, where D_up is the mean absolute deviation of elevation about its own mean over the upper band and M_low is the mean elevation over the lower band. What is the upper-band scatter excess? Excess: -5.3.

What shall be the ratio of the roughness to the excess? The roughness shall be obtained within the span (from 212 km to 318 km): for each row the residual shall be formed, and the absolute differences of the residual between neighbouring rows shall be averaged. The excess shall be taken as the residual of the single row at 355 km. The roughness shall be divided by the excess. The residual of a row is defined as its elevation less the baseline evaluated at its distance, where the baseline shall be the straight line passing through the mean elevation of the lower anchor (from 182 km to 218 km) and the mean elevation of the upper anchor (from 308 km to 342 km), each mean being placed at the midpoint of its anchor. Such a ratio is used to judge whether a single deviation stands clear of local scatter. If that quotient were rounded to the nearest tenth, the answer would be 1.7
